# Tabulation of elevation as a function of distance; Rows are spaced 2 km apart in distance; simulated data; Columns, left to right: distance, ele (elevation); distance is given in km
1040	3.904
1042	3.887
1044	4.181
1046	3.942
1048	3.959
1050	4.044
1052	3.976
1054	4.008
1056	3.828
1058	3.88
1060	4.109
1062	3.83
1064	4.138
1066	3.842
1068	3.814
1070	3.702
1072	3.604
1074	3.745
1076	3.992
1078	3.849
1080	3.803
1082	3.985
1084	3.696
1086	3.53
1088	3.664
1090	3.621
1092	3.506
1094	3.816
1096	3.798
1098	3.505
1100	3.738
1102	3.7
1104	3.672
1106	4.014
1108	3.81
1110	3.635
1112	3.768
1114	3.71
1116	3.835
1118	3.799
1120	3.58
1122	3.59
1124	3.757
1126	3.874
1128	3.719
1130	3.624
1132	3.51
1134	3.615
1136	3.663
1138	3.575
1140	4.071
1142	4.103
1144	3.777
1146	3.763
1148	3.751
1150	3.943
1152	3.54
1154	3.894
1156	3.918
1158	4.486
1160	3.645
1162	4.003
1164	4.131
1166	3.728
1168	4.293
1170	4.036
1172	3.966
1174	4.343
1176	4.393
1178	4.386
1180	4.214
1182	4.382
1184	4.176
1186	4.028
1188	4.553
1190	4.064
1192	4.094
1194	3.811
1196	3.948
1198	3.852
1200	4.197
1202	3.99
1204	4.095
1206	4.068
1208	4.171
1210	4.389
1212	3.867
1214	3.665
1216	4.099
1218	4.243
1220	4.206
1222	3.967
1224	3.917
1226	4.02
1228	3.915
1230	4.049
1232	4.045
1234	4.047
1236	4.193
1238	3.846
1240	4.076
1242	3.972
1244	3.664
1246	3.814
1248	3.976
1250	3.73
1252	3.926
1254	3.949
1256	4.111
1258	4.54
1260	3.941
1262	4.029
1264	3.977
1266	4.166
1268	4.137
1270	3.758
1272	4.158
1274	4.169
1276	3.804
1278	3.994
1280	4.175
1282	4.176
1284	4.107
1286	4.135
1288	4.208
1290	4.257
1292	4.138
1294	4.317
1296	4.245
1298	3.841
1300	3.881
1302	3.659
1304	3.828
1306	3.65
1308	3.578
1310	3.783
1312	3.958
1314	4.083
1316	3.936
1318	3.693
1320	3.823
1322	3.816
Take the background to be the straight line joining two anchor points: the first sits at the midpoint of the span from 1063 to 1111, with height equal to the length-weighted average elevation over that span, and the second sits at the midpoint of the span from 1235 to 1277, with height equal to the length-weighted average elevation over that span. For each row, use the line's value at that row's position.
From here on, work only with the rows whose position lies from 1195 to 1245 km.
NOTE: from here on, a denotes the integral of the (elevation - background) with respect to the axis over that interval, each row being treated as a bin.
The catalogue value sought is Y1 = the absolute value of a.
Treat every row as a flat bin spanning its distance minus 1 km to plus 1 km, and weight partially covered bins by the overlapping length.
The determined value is 3.7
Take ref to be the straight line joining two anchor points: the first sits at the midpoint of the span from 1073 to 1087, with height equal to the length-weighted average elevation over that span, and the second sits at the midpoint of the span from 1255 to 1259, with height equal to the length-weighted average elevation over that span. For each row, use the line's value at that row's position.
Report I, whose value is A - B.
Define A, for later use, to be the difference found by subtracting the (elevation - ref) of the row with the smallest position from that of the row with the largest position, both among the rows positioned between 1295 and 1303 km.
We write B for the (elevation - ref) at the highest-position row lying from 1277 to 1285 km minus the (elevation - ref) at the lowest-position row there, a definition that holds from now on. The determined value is -0.7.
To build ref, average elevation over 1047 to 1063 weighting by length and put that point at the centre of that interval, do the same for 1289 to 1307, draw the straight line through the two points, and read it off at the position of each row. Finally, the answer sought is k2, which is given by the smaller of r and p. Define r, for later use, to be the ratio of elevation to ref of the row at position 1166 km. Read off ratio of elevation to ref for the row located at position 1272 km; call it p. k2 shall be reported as 0.94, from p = 1.05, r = 0.94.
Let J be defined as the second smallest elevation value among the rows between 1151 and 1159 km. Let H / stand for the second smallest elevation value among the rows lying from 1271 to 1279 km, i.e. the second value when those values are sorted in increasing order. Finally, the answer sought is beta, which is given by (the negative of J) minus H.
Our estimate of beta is -7.89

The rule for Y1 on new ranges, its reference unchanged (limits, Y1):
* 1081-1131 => 3.3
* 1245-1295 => 2.5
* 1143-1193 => 9.4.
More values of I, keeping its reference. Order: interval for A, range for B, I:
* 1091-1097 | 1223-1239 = 0.4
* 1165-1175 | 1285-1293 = 0.6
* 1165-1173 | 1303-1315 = 0.0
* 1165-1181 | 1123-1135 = 0.6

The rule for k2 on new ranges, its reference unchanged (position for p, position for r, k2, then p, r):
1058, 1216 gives 0.98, 0.98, 1.03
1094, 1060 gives 0.96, 0.96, 1.04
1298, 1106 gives 0.97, 0.97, 1.01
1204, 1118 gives 0.96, 1.03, 0.96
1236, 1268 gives 1.04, 1.06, 1.04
